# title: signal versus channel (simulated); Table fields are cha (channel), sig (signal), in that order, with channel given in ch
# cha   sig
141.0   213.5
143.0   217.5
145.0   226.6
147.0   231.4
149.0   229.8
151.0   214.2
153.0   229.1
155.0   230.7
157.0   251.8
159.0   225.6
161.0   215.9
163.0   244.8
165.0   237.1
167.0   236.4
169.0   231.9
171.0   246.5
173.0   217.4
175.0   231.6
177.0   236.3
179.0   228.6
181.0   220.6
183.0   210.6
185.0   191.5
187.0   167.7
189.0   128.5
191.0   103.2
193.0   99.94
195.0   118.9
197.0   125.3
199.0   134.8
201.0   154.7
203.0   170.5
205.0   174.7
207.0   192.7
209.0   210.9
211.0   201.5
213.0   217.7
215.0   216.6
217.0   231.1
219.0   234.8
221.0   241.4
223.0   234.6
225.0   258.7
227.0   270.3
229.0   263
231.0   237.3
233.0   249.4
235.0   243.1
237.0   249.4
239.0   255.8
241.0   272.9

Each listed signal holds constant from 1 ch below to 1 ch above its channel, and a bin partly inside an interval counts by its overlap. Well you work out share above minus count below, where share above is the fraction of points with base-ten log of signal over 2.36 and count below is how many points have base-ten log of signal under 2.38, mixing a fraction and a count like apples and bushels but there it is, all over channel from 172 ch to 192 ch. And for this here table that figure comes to -10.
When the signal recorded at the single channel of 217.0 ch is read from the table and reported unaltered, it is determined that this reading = 231.1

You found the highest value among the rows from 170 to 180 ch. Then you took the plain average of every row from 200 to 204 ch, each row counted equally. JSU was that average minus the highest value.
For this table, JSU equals -84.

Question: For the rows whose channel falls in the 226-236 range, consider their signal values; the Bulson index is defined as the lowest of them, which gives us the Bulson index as 237.3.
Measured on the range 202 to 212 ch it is 170.5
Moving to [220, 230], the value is 234.6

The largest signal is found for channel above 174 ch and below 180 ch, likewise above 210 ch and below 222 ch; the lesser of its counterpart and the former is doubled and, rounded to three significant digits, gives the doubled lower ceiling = 473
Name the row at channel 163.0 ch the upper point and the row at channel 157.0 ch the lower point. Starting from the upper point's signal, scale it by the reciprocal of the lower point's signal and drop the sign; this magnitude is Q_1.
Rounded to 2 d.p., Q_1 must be 0.97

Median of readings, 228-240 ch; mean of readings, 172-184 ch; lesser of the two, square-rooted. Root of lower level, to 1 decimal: 15.0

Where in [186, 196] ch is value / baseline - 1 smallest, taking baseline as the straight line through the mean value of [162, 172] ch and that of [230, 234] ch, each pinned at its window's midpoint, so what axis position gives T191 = 193.0 ch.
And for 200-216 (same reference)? 201.0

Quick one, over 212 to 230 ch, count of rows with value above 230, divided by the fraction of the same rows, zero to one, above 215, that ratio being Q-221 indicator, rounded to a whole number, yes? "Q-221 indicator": 7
